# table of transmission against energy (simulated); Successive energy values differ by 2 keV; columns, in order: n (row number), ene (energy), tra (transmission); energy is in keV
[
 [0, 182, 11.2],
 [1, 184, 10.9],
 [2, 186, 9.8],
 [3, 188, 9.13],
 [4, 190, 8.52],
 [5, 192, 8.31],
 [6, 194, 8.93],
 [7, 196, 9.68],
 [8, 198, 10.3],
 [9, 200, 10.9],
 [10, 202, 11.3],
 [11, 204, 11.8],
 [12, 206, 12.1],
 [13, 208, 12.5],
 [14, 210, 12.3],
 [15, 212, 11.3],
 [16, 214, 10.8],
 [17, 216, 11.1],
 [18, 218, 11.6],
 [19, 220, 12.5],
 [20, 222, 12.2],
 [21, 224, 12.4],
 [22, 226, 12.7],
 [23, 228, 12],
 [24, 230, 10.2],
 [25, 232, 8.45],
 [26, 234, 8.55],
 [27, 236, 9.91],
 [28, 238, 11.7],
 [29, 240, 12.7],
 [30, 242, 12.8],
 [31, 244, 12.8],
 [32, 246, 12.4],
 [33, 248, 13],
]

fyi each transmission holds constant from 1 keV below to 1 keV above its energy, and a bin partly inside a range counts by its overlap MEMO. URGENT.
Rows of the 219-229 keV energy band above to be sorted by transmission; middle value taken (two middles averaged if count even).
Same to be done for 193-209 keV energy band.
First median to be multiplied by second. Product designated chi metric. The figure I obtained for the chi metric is 138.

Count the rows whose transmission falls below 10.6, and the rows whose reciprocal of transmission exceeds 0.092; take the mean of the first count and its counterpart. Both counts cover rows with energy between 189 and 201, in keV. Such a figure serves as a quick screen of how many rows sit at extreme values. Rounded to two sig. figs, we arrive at 5.0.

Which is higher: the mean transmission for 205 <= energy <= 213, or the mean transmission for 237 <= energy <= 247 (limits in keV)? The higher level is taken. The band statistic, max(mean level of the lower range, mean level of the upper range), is 12.5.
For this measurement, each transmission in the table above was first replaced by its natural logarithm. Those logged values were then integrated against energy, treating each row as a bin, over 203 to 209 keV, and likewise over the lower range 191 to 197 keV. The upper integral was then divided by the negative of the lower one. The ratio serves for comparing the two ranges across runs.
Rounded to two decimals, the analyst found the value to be -1.14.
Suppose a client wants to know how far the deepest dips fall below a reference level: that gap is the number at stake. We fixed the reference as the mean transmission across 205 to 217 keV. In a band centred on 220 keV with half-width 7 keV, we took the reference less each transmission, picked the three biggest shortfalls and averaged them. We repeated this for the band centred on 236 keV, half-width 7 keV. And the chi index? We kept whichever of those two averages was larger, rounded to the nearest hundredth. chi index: 2.71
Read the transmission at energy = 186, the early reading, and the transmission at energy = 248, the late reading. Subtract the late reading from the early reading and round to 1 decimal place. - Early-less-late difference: -3.2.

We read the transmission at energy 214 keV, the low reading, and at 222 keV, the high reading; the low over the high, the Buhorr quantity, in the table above 0.885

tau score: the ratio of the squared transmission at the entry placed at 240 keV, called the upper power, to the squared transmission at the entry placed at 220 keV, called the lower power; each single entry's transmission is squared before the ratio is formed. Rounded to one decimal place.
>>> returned 1.0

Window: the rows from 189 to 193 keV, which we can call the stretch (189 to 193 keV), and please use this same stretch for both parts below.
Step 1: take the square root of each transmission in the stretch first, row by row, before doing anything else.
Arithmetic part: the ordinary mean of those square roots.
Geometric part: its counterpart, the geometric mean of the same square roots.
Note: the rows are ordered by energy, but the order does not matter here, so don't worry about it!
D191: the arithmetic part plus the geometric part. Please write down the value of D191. 5.80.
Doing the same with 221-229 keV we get 7.02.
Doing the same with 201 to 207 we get 6.85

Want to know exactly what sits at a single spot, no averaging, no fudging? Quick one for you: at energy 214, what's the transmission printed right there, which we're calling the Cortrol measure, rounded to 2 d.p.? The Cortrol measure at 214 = 10.80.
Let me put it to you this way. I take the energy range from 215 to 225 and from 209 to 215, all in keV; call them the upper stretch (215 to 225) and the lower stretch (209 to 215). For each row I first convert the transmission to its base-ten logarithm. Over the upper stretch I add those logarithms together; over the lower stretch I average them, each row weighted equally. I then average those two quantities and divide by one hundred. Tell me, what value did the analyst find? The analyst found 0.032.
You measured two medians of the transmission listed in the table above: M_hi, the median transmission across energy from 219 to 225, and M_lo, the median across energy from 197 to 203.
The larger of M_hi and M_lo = 12.4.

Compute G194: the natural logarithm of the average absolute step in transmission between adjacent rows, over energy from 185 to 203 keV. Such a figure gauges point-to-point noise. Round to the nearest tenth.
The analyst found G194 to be -0.6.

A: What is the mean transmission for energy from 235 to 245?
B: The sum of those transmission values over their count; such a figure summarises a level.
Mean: 12.0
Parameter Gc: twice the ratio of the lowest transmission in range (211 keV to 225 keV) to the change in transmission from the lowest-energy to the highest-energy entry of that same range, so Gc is 20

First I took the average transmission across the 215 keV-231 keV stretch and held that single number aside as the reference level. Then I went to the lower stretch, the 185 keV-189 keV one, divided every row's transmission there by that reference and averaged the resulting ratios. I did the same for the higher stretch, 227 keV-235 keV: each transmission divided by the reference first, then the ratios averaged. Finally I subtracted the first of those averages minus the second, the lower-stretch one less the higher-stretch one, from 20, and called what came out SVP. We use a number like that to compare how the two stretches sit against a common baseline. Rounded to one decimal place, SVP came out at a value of 20.0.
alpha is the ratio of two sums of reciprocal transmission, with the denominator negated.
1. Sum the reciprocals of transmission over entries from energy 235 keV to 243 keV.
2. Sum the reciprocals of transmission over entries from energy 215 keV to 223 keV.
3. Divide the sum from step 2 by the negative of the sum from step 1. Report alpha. -0.99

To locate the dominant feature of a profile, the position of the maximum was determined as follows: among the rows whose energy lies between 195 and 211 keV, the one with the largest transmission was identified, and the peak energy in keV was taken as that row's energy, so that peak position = 208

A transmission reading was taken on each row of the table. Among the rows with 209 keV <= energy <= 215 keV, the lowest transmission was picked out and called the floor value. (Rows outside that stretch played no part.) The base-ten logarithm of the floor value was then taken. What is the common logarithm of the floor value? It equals 1.03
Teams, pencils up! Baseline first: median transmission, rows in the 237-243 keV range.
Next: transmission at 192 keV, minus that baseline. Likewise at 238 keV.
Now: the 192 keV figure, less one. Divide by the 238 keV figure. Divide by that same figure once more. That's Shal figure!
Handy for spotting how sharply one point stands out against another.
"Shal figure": -5.4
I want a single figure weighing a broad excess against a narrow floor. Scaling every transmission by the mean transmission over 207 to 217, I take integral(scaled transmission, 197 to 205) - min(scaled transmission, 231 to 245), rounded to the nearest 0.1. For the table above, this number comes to 6.9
